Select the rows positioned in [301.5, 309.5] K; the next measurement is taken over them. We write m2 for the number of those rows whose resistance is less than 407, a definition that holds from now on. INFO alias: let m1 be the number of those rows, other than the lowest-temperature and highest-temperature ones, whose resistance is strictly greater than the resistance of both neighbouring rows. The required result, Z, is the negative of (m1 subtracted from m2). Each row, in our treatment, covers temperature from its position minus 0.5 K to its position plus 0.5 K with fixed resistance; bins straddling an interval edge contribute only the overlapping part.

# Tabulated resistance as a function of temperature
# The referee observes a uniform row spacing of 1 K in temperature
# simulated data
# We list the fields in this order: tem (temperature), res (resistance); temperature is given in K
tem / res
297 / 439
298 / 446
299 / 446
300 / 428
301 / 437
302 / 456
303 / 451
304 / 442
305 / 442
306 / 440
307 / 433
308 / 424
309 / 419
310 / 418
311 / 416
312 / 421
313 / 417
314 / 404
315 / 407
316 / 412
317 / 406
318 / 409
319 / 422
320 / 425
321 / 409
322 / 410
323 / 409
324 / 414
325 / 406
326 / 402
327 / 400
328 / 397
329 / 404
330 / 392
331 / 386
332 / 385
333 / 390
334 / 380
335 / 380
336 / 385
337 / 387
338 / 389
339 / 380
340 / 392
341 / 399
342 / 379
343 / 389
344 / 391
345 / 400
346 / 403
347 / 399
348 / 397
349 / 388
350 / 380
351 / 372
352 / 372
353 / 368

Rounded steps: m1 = 0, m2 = 0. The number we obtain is 0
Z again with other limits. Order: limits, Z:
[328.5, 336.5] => -7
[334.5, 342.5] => -6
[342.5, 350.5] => -7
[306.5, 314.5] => 0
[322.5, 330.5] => -4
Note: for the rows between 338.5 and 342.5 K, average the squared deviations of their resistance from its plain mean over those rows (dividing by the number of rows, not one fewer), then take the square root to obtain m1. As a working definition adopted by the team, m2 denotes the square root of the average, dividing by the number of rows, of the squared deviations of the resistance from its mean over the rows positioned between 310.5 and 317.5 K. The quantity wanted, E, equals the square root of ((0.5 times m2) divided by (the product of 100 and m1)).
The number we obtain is 0.060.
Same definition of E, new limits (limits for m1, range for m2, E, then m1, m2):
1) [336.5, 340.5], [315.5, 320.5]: 0.092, 4.4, 7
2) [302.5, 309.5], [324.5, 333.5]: 0.060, 10.4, 7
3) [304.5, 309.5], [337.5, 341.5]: 0.062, 8.9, 7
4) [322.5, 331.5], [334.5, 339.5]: 0.047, 8.1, 4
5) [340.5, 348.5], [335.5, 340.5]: 0.052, 7.3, 4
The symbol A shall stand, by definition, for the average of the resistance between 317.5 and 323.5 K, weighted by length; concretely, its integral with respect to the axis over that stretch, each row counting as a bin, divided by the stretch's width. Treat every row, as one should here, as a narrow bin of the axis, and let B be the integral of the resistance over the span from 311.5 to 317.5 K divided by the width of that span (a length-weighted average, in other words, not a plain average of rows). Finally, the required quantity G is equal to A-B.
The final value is 3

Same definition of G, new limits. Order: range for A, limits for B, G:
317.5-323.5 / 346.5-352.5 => 29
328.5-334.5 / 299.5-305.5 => -53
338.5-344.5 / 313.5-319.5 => -22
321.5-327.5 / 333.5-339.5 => 23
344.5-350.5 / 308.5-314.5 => -21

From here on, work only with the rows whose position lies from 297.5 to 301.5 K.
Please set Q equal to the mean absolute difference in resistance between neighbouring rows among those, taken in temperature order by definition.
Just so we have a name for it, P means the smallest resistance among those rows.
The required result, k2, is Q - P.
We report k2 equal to -419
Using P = 428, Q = 9.0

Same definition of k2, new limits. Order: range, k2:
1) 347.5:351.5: -364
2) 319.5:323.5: -403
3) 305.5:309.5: -412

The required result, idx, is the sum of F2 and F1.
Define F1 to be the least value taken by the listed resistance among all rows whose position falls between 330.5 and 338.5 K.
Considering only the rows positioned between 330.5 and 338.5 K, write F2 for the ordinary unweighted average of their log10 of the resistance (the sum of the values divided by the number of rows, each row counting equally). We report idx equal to 383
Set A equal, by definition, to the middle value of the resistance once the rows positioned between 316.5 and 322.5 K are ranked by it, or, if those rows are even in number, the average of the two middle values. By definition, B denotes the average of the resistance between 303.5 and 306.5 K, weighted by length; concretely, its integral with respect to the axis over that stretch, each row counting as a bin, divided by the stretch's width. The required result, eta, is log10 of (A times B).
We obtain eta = 5.26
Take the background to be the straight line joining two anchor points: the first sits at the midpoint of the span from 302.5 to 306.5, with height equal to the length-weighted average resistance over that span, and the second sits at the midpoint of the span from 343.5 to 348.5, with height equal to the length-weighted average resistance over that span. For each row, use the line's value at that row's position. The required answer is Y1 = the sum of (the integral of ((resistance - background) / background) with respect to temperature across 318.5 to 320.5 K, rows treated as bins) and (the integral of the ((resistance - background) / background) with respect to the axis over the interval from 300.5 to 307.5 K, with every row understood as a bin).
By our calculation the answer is -0.04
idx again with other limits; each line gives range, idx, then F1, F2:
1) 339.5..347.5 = 382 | 379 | 2.60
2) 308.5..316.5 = 407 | 404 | 2.62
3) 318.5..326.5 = 405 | 402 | 2.61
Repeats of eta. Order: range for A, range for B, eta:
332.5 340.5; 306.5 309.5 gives 5.22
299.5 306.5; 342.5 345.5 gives 5.24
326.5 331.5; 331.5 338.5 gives 5.18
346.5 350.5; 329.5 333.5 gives 5.18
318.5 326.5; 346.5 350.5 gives 5.20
